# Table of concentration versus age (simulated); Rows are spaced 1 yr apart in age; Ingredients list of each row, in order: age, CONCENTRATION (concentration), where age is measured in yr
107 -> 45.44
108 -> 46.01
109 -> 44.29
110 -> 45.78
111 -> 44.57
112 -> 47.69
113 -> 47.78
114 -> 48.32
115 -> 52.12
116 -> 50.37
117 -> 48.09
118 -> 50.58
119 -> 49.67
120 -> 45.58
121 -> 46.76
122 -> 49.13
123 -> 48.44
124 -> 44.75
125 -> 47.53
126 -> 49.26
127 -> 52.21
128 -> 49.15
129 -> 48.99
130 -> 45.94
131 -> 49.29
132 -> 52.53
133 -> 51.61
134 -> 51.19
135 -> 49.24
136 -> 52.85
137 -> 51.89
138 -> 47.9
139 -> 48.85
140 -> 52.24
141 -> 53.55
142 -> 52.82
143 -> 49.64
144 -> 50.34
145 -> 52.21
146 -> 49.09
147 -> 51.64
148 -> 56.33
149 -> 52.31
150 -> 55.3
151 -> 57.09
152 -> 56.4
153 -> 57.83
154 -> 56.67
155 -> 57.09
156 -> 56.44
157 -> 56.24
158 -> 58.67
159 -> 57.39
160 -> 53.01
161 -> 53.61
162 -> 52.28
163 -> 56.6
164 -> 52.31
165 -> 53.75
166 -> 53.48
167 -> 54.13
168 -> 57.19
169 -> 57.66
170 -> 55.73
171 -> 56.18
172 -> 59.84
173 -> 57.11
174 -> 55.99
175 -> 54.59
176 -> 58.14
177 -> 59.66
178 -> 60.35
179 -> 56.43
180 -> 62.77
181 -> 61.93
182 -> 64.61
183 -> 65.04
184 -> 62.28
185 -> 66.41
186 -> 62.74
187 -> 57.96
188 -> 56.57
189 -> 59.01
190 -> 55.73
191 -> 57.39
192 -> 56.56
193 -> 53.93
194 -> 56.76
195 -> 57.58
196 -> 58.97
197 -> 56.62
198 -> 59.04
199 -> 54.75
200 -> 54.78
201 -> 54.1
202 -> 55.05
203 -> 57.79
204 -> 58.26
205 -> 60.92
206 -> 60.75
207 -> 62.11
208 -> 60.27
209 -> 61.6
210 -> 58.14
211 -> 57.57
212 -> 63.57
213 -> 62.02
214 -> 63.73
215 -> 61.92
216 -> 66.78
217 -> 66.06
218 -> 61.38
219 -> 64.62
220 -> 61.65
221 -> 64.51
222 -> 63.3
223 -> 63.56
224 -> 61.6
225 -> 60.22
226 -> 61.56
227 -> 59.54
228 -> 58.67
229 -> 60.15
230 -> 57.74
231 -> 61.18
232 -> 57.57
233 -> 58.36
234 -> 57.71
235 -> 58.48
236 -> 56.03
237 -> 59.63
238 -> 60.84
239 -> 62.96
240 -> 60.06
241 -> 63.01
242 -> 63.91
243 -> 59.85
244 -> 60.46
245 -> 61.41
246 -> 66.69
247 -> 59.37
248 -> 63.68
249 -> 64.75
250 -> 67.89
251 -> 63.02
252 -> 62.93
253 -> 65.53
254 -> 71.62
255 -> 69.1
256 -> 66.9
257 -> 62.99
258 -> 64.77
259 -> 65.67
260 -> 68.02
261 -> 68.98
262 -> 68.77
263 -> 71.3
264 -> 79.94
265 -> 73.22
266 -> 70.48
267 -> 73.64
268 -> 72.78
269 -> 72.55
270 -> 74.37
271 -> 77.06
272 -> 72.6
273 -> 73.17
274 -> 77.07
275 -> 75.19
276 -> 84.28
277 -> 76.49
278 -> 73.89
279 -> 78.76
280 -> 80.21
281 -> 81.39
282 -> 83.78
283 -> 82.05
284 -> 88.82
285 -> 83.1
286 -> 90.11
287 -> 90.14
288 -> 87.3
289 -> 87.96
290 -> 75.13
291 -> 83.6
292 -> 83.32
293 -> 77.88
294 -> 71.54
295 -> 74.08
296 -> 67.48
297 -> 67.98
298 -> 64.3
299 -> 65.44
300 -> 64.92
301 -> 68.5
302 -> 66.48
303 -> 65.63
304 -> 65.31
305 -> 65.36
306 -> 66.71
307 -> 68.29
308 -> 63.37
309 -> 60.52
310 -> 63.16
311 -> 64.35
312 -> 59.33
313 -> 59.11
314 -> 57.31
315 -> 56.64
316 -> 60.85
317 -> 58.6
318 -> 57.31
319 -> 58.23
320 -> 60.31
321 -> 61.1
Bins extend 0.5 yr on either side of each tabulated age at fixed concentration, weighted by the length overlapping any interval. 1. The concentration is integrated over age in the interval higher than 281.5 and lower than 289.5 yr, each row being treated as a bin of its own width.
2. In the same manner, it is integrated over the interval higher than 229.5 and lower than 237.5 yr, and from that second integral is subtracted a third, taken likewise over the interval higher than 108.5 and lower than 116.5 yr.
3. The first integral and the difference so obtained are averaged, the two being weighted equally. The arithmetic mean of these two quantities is 390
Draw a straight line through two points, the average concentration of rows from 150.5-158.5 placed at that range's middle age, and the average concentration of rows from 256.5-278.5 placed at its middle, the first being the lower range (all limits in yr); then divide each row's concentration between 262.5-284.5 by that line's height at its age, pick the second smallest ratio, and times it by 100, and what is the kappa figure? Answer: 99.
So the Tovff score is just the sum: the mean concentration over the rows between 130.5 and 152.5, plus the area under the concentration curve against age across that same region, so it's 1196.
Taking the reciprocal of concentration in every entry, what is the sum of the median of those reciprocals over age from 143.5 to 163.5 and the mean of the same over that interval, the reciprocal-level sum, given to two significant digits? 0.036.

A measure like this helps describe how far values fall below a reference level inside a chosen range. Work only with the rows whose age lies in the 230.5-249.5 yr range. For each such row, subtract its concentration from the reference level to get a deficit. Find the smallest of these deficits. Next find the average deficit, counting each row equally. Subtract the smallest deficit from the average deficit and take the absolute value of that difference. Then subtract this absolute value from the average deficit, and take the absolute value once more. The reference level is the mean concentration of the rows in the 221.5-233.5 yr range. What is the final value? 6.4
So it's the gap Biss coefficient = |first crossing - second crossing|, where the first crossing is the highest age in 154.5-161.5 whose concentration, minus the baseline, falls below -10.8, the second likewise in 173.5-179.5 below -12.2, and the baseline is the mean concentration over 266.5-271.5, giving 18 yr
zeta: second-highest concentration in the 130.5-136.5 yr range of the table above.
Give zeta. 52.53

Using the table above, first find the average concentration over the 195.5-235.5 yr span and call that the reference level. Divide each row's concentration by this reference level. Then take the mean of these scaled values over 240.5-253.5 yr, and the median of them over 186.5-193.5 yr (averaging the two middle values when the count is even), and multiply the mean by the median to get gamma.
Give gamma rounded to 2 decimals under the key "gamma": 0.99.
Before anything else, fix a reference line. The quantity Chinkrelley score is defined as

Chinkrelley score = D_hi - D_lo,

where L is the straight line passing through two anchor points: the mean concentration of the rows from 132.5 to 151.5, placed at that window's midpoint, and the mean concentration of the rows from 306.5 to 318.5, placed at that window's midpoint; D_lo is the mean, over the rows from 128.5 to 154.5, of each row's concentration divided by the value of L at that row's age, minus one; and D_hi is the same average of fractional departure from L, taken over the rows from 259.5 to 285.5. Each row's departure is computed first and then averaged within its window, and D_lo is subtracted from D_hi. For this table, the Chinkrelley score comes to 0.30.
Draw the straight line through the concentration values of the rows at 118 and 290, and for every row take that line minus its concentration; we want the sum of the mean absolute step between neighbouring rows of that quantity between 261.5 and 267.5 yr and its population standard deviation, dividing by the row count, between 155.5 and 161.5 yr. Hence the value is 6.88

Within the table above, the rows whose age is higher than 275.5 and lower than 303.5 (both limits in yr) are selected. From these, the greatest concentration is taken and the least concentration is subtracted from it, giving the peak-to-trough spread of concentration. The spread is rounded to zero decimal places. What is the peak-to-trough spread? 26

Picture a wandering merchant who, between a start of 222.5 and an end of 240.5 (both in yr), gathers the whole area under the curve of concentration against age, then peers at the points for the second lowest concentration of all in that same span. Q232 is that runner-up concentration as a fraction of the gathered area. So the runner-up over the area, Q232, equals 0.0535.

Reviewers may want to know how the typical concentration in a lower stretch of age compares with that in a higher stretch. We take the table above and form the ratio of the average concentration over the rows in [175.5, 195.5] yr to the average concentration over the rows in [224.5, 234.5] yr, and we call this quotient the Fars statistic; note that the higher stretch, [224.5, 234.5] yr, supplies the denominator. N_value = 1.005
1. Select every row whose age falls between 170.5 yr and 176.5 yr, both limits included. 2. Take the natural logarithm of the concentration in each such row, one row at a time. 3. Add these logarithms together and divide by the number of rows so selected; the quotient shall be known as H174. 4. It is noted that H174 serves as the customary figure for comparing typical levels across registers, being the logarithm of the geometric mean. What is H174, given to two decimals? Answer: 4.04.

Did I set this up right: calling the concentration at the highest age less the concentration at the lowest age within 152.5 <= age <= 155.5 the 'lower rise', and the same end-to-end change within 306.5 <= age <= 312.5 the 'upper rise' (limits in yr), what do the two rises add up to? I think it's -10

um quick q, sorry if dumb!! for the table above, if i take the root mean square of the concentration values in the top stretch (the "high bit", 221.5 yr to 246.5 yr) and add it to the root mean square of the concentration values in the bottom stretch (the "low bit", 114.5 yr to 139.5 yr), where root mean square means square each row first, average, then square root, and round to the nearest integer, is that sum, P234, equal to 110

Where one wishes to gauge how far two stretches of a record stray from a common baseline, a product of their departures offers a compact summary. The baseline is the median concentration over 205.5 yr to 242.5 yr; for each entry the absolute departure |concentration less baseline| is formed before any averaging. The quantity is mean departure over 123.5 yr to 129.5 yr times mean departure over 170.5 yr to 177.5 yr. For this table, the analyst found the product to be 51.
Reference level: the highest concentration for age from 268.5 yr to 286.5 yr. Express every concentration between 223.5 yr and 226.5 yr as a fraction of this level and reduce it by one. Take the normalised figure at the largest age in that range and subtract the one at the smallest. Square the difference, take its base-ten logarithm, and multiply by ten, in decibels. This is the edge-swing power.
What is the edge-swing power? -67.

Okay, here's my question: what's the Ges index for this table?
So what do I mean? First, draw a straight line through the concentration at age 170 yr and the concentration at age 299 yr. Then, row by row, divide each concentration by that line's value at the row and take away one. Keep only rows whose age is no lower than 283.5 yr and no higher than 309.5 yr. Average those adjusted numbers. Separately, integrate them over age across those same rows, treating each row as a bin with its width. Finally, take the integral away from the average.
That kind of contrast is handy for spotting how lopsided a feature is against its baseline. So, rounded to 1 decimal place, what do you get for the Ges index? -3.2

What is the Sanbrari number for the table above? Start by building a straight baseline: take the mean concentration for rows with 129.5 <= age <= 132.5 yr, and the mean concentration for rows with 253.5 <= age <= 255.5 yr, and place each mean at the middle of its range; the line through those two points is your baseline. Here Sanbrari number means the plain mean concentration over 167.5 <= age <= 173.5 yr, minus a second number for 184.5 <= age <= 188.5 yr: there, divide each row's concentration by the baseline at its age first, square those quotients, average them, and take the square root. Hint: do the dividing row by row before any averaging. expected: 56.2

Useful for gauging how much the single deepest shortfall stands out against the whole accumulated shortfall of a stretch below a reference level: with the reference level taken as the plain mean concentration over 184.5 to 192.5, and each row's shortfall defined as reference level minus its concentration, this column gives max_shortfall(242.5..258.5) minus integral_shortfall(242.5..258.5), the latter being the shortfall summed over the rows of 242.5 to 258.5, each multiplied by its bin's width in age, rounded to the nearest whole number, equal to 86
